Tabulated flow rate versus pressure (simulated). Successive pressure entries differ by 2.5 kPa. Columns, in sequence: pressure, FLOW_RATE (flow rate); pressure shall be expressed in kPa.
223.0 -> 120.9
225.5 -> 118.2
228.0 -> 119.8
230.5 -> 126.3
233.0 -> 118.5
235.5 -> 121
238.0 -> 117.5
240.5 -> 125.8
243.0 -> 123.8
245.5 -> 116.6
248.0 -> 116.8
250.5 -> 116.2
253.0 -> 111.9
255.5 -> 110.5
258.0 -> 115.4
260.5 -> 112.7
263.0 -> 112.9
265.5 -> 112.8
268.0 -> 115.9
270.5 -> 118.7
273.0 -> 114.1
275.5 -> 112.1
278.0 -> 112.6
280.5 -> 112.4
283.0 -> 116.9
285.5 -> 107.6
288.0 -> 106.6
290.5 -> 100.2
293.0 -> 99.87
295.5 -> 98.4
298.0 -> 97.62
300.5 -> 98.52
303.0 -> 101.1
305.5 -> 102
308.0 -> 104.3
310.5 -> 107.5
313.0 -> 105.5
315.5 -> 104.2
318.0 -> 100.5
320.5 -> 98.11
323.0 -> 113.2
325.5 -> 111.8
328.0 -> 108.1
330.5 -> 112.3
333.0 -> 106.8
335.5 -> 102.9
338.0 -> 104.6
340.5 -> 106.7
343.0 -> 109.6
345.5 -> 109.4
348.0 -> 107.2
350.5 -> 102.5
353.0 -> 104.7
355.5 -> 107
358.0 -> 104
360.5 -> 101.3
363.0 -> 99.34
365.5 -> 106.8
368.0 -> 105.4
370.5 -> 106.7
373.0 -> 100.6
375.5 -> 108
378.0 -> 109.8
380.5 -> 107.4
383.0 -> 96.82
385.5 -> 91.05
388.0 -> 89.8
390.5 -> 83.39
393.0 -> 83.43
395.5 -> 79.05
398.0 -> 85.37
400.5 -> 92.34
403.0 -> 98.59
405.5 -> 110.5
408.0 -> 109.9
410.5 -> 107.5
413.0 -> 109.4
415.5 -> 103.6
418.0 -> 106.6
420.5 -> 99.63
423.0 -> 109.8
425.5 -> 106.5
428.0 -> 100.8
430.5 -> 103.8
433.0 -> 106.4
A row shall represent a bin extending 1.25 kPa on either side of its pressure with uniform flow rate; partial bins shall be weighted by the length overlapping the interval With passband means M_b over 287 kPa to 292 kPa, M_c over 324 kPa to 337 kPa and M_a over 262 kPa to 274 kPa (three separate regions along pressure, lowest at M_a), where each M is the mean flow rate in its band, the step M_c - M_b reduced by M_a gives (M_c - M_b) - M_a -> -110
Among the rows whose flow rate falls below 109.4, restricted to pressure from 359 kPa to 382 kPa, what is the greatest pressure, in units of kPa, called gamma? 380.5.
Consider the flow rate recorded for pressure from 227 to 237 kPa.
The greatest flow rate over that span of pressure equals 126.3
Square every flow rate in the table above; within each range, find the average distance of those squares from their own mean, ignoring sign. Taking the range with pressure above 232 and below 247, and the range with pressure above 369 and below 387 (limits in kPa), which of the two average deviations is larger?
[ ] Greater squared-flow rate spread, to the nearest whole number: 1175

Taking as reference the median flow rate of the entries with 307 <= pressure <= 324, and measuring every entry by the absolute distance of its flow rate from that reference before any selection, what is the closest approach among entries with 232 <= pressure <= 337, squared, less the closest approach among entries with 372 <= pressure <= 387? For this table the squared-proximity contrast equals -3.1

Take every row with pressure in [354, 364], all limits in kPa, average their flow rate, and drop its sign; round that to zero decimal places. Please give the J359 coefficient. 103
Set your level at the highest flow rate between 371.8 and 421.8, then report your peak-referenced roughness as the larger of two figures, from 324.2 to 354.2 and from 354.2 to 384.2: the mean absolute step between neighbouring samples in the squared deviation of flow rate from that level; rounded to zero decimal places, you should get 56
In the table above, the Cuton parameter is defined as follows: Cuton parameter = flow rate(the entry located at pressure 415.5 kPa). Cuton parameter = 103.6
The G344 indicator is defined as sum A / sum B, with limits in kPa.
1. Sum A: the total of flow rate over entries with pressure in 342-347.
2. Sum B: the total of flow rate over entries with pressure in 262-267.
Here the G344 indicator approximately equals 0.97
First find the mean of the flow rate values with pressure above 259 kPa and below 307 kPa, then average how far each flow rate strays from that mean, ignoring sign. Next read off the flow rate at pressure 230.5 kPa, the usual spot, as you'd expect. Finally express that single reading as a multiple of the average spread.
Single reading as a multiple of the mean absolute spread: 20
